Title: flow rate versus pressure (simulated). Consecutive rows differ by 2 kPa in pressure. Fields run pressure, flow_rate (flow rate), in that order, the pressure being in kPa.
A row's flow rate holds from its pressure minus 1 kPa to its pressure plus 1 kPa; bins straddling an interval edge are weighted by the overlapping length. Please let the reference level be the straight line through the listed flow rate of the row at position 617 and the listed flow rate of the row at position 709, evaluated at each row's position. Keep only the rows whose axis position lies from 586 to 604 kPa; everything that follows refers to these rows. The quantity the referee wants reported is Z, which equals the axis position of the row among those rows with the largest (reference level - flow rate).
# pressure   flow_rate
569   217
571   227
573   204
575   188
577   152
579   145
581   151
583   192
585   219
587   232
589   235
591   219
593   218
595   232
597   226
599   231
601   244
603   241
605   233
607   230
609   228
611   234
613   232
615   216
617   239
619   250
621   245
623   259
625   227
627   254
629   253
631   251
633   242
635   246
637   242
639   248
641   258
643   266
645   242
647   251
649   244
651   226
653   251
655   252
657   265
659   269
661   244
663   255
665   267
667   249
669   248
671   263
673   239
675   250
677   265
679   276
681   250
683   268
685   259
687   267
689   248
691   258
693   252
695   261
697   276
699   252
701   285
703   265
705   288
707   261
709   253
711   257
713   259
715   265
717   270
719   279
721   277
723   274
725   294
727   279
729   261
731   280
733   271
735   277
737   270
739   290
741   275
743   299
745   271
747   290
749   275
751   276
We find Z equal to 593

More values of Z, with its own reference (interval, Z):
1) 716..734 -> 729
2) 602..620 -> 615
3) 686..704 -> 689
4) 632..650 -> 645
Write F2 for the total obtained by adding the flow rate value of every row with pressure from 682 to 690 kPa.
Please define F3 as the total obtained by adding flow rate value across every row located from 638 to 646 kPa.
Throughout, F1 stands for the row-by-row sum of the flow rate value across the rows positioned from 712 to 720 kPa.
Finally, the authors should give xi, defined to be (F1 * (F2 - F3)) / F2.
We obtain 29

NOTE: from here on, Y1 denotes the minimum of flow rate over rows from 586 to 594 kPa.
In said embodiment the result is 218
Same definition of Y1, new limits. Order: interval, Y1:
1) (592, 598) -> 218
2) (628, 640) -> 242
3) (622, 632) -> 227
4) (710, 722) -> 257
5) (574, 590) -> 145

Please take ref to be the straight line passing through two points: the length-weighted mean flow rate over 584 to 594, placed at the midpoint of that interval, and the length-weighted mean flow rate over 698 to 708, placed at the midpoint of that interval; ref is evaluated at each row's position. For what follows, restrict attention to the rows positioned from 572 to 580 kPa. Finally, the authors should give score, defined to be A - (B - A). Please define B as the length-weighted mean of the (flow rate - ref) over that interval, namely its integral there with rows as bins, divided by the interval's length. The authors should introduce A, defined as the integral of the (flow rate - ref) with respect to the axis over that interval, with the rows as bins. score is -707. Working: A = -377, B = -47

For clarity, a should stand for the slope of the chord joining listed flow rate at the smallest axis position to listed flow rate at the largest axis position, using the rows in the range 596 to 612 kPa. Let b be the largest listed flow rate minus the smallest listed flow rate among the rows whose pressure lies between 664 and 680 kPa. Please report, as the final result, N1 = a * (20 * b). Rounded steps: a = 0.6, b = 37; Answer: 423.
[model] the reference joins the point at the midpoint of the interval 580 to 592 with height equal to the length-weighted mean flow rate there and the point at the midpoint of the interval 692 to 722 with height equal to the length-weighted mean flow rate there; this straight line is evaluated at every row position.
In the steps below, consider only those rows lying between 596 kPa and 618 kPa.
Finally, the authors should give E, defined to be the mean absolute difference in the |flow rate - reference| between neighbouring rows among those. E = 6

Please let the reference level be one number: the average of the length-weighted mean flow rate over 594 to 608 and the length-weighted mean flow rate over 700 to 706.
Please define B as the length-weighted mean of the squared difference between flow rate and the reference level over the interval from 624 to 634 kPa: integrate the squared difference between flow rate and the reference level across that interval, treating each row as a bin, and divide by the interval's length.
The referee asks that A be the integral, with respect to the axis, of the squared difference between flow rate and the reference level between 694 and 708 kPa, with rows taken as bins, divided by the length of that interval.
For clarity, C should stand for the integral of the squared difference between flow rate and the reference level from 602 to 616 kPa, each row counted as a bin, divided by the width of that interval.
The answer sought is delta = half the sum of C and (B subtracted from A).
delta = 414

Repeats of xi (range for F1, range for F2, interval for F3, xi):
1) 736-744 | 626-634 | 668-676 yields 0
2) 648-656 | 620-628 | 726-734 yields -105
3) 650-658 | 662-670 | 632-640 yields 40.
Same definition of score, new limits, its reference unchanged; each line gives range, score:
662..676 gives -97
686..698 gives -126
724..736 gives -92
